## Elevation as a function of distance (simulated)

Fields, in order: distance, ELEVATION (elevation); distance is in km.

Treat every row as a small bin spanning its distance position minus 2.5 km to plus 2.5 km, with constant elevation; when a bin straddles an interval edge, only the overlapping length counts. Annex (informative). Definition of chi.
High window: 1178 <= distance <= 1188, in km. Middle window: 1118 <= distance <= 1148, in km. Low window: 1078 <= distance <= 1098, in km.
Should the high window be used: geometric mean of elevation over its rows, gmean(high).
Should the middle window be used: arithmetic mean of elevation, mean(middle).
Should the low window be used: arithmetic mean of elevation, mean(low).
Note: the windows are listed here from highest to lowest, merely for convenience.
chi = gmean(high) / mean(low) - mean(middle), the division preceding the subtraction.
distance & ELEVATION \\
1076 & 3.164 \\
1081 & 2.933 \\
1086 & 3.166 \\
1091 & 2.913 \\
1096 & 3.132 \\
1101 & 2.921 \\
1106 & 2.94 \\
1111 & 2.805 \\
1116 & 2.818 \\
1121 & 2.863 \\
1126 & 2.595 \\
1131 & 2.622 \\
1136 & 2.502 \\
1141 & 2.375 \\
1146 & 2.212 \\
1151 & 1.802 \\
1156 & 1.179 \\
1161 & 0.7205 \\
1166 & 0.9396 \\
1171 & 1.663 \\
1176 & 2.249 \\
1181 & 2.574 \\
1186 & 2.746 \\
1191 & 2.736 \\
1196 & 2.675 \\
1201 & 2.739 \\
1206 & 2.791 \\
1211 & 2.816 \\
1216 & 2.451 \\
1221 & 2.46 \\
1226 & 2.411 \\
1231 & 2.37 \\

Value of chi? -1.7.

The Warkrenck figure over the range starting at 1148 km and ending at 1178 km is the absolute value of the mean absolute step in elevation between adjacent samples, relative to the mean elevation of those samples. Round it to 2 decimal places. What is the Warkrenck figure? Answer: 0.37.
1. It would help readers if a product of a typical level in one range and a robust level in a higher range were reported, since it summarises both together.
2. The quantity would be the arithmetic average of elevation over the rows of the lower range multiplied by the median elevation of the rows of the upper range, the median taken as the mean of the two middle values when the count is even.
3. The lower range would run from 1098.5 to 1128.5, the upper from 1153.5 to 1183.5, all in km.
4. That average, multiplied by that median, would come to 4.0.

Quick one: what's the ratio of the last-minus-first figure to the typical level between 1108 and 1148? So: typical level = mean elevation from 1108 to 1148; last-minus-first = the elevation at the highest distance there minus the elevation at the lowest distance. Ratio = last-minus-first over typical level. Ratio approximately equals -0.23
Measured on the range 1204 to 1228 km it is -0.15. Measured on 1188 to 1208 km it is 0.02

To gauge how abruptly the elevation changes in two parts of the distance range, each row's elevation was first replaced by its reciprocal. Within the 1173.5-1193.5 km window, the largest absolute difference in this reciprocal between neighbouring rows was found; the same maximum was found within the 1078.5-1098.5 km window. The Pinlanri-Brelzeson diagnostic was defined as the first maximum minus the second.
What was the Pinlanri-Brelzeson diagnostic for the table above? 0.0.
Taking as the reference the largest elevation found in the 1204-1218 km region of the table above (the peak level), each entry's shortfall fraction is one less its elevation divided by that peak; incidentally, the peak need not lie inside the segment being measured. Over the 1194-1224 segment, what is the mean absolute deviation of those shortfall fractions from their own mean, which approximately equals 0.05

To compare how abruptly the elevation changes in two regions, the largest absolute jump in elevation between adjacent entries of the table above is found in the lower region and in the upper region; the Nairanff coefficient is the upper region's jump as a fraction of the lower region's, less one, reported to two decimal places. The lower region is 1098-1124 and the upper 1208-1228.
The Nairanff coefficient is 1.70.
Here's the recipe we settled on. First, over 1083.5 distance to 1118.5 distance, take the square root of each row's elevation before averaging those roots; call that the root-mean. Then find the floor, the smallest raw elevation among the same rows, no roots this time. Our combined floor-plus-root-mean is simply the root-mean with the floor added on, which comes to 4.5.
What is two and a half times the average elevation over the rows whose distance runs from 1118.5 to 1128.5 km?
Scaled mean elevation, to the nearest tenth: 6.8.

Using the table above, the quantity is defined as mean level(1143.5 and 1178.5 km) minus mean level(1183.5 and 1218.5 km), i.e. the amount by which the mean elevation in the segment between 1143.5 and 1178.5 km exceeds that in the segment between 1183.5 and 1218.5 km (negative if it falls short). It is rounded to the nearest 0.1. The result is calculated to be -1.2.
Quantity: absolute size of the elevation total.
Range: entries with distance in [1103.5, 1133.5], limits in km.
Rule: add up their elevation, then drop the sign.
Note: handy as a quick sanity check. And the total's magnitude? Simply 16.6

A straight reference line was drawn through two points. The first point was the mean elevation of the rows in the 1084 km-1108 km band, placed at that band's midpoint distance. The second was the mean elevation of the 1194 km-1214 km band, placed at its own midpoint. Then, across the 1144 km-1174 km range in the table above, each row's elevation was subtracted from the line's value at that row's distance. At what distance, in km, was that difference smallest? 1146 km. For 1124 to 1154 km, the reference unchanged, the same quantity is 1131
